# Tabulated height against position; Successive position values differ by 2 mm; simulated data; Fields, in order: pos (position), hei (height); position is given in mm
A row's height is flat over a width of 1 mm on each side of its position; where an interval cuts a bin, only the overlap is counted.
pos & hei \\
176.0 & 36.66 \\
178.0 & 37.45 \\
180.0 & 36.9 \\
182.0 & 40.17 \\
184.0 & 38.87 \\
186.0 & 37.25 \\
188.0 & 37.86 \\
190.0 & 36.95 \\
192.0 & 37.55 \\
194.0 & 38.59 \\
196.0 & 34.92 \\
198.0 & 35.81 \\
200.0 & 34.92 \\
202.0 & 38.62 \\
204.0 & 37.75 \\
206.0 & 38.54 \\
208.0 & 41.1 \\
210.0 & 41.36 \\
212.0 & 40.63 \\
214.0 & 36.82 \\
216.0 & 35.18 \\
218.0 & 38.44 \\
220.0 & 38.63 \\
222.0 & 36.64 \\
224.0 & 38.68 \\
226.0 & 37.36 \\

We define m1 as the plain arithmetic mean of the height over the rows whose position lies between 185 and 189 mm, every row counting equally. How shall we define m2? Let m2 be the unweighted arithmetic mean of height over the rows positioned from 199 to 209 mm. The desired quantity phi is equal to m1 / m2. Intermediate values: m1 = 37.6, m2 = 38.2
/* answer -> 0.98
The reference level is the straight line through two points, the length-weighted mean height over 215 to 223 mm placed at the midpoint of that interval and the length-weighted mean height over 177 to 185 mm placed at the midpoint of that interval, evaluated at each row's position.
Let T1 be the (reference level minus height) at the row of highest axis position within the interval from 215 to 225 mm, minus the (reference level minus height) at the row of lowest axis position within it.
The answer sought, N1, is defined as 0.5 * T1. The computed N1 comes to -1.9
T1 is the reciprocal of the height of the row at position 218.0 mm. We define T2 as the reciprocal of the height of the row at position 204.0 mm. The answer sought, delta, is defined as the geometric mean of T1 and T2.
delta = 0.0263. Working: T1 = 0.0260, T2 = 0.0265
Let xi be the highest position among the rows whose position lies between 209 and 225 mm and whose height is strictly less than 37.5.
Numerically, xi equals 222.0 mm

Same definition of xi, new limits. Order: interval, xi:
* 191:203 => 200.0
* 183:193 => 190.0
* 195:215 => 214.0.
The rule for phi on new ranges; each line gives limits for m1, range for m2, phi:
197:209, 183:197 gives 1.01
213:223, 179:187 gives 0.97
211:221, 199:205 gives 1.02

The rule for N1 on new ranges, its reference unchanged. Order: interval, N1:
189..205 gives -0.6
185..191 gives 0.1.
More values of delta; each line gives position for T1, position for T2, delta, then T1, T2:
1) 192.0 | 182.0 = 0.0257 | 0.0266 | 0.0249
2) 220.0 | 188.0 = 0.0261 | 0.0259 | 0.0264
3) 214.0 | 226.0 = 0.0270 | 0.0272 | 0.0268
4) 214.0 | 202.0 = 0.0265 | 0.0272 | 0.0259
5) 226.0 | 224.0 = 0.0263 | 0.0268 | 0.0259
